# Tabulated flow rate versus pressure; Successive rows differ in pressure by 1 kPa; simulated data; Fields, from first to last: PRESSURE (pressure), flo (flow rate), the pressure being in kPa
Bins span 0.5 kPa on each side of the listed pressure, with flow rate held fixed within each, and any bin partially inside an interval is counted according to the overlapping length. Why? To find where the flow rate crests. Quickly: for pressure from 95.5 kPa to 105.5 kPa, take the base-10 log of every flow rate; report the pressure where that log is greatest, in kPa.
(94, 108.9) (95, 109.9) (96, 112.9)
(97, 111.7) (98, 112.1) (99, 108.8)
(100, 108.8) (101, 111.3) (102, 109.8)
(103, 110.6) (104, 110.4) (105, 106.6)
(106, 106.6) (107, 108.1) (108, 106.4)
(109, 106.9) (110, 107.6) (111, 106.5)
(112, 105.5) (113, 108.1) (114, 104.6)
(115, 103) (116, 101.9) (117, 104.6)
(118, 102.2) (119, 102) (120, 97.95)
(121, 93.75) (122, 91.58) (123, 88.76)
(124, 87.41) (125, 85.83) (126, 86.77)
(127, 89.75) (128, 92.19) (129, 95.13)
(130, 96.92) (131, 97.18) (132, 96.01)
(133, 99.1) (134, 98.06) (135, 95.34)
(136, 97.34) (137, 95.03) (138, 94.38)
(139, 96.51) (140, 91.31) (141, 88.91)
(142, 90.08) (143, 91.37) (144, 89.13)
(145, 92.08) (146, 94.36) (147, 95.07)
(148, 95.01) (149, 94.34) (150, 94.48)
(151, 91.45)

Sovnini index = 96 kPa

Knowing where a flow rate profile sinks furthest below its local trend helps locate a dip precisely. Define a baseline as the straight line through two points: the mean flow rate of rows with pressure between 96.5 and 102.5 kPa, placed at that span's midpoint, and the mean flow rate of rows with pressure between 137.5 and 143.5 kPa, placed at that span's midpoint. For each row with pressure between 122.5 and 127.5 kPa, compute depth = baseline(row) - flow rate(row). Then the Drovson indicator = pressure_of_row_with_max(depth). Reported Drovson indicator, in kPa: 125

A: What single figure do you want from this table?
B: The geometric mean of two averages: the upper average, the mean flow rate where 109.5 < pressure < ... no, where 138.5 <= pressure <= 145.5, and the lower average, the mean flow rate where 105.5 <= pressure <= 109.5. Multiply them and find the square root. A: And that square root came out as 99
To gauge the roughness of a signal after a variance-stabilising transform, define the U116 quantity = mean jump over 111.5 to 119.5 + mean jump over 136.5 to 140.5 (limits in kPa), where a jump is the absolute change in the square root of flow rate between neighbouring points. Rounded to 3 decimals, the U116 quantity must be 0.235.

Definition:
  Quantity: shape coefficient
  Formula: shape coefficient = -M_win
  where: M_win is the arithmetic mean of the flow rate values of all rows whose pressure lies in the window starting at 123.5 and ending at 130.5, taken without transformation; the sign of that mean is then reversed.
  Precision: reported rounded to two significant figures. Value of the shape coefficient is -91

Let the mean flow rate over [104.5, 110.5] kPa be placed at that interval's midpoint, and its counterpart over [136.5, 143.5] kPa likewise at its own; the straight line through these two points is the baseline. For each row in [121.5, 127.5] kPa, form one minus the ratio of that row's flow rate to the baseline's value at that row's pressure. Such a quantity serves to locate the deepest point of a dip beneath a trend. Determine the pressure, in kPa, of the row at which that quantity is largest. 125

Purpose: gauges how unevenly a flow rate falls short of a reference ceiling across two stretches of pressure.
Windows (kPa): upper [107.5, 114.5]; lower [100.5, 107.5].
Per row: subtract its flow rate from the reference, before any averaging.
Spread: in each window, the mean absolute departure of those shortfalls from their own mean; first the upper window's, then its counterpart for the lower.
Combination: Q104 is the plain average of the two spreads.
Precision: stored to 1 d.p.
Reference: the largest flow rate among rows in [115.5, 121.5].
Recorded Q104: 1.3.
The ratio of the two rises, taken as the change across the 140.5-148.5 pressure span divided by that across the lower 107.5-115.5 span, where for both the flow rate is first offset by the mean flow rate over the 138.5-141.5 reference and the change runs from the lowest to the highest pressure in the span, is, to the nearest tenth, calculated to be -1.8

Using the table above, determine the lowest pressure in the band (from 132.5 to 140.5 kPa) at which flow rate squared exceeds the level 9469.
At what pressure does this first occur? 133 kPa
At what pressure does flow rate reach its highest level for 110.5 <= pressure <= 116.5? 113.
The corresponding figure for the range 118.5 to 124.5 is 119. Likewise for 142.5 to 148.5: 147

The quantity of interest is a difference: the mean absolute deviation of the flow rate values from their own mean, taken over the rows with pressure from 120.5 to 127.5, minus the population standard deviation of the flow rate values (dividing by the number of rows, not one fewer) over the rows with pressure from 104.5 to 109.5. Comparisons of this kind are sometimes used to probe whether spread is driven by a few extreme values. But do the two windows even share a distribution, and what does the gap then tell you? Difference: 1.6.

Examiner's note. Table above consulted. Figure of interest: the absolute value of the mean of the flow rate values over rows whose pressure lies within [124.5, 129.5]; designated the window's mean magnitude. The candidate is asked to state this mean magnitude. 90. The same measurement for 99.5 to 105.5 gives 110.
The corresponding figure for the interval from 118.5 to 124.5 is 94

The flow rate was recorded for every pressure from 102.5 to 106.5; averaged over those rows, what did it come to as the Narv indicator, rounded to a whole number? 109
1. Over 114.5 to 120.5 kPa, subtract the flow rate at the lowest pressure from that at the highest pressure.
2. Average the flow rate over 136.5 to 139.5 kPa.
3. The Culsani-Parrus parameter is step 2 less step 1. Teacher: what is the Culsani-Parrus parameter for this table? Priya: 100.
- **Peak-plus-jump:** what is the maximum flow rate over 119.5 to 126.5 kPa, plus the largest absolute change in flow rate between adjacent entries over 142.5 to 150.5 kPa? 101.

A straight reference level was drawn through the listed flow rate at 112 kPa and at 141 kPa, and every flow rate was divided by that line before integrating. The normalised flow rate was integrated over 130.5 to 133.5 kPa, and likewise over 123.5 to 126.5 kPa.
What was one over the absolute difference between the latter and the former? 2.2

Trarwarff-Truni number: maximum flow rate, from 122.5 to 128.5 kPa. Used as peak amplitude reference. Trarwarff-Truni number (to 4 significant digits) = 92.19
